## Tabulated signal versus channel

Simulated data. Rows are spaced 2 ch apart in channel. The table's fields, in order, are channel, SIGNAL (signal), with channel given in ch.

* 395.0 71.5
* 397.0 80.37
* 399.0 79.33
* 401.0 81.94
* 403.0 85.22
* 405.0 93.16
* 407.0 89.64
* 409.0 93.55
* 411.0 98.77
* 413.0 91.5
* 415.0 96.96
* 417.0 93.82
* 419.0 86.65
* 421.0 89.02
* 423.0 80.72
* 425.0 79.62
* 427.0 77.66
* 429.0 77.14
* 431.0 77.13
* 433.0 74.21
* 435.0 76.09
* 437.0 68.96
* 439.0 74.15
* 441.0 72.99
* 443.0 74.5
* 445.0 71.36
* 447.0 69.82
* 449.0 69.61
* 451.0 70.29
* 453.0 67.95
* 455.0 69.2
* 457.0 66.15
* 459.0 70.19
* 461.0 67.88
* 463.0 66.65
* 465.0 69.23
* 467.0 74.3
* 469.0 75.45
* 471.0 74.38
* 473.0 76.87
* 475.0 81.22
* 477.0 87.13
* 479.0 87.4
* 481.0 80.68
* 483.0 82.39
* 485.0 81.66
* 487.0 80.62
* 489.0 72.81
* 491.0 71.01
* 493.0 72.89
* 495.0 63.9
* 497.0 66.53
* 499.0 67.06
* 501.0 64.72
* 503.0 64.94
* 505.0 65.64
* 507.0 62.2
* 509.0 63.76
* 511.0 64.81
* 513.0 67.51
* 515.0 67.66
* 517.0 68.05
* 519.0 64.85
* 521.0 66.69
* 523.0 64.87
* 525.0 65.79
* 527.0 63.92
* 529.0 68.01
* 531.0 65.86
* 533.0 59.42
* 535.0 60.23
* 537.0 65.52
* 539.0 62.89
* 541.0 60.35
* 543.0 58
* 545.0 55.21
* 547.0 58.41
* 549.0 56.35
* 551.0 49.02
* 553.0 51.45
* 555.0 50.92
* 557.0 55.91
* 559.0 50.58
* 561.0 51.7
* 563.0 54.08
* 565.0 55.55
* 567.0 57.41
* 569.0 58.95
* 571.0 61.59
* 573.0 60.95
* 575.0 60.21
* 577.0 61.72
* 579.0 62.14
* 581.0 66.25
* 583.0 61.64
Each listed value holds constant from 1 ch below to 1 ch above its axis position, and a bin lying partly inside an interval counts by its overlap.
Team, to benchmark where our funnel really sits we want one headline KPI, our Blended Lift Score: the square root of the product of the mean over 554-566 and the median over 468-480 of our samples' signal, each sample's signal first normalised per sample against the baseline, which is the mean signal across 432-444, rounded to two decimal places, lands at 0.88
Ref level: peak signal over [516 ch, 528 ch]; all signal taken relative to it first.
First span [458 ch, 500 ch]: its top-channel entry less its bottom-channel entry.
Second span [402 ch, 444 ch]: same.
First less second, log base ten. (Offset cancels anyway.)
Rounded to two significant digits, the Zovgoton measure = 0.88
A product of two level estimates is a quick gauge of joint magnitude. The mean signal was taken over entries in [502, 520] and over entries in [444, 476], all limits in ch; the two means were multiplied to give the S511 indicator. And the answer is 4668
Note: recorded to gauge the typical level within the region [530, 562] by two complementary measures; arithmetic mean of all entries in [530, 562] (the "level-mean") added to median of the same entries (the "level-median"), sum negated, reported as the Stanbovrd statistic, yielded -114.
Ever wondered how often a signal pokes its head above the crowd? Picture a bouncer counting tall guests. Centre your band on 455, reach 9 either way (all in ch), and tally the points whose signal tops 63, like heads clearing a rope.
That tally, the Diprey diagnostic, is 9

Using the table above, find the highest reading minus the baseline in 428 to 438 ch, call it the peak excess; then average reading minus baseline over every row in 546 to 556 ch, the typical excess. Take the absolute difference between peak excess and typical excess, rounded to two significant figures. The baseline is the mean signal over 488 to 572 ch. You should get 24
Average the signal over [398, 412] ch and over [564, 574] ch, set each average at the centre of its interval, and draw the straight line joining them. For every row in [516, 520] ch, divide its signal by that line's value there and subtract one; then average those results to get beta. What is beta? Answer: -0.026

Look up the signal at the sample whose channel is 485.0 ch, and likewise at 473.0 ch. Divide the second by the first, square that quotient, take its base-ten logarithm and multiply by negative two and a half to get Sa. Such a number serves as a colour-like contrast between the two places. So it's 0.1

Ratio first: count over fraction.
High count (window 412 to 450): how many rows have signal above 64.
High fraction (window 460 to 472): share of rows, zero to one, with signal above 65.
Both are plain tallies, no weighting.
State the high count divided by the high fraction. 19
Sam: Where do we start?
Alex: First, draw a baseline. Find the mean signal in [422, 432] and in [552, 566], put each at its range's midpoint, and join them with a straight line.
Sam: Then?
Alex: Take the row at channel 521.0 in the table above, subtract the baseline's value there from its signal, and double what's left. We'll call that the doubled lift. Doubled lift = 13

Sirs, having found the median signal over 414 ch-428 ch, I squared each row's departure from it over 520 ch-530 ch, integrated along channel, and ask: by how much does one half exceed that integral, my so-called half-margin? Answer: -4344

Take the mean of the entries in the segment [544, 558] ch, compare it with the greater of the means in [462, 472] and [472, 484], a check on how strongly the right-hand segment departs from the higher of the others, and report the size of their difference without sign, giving 29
